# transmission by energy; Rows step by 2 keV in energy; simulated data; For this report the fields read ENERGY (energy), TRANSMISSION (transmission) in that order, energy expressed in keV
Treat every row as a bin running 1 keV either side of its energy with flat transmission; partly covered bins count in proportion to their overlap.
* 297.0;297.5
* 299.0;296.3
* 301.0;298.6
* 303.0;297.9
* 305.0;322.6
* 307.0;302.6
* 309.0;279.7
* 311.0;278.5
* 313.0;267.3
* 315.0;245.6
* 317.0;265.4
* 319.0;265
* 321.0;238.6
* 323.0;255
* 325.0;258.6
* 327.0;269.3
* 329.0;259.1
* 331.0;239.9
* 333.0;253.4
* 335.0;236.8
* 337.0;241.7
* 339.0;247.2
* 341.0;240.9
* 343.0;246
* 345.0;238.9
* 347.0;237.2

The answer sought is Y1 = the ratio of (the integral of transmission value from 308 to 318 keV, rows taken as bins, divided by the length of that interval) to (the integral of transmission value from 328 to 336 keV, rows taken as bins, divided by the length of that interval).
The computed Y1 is 1.08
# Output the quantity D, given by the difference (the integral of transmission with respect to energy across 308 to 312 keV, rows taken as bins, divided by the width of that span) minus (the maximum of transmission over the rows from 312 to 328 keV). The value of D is 10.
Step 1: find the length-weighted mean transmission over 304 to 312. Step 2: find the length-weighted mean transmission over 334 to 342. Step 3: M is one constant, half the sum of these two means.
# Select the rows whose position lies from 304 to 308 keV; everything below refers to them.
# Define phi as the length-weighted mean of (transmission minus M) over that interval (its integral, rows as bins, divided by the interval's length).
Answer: 44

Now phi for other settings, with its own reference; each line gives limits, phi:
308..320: -2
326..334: -13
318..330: -11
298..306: 35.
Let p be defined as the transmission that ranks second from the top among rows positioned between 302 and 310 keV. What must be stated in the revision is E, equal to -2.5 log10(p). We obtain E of -6.20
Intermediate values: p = 302.6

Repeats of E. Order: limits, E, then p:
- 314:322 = -6.06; 265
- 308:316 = -6.11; 278.5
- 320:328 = -6.03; 258.6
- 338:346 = -5.98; 246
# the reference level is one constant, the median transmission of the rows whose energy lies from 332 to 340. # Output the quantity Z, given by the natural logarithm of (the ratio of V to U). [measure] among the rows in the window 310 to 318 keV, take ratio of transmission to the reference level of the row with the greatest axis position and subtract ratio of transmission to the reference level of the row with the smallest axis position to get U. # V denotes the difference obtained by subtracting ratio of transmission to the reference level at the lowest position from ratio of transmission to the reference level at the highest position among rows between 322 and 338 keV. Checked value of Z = 0.0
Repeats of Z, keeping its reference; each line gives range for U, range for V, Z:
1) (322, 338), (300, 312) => 0.4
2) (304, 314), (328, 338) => -1.2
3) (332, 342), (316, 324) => -0.2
